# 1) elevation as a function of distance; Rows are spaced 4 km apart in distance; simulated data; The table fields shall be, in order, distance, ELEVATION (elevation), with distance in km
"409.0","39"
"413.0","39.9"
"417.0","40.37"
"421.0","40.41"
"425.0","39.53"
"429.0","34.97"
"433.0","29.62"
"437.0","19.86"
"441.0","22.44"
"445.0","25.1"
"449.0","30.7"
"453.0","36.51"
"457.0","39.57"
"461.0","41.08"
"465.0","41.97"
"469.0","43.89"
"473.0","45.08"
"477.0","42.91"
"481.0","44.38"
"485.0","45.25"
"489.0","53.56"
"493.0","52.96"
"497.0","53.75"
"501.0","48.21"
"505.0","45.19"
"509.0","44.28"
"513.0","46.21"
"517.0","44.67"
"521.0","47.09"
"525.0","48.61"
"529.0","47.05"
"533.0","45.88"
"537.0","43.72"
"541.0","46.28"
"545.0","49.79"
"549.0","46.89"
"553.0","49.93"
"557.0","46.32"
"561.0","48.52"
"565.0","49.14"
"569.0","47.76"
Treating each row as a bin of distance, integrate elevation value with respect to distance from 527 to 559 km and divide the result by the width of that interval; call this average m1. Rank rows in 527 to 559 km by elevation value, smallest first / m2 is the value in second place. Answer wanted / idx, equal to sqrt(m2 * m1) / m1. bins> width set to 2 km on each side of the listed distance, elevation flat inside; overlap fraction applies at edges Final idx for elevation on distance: 0.99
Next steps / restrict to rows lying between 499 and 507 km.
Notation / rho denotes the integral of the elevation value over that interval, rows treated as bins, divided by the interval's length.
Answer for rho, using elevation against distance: 47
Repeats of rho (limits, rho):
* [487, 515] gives 49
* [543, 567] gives 48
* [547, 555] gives 48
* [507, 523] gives 46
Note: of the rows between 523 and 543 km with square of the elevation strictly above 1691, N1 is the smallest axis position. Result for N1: 525.0 km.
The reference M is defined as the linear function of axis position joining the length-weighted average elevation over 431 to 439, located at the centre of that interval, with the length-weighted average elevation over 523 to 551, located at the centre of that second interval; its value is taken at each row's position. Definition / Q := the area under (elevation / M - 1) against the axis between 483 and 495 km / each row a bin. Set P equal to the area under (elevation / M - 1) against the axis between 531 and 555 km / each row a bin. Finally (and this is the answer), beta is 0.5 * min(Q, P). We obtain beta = -0.3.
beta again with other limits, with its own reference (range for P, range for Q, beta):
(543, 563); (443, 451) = -0.4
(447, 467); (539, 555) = -0.1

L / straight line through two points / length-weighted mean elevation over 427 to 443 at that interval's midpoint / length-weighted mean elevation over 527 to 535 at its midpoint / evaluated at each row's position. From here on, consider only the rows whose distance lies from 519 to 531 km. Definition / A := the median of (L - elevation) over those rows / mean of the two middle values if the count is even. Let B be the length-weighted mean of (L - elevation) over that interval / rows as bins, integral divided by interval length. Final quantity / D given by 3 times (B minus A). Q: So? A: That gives 1.0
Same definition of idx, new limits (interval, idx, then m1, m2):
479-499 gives 0.95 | 50.0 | 45.25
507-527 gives 0.98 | 46.2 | 44.67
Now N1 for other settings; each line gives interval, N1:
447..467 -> 465.0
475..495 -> 477.0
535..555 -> 537.0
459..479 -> 465.0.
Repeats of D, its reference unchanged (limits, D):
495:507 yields -2.5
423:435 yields 0.8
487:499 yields -1.4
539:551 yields -1.7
